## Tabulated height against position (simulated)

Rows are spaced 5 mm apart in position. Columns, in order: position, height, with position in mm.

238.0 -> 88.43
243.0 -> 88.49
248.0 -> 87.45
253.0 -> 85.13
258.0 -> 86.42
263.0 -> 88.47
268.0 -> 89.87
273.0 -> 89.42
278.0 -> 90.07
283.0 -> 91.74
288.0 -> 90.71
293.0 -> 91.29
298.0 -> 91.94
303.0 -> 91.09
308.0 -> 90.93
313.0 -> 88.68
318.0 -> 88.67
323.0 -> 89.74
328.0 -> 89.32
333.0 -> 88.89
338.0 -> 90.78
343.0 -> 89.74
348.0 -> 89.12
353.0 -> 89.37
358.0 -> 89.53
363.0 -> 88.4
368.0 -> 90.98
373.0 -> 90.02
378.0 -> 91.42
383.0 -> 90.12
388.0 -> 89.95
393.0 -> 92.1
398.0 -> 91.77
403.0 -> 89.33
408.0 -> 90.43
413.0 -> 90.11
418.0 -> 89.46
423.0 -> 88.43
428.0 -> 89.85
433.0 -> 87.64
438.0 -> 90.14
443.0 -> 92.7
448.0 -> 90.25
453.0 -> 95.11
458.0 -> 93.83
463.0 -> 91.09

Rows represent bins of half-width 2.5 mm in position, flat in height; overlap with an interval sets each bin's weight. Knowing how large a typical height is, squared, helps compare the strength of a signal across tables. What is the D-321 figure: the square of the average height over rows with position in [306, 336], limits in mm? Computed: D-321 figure 7987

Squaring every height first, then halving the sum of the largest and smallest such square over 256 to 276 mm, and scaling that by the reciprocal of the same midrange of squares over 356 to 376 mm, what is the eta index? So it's 0.97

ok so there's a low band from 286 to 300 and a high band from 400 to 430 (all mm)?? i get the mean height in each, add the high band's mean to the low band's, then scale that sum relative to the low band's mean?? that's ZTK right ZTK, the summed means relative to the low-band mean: 1.98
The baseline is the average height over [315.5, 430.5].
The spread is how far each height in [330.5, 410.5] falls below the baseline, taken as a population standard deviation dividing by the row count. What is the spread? 1.02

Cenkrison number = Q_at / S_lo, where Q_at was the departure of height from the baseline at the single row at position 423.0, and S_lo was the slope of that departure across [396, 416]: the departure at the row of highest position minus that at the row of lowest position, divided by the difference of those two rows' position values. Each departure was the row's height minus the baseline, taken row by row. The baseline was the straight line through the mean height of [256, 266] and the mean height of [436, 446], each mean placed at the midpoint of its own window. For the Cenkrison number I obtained 20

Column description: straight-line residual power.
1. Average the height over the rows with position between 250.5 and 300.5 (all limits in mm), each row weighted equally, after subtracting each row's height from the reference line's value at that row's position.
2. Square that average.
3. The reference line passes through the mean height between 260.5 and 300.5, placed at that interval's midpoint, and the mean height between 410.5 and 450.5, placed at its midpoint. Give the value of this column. 0.91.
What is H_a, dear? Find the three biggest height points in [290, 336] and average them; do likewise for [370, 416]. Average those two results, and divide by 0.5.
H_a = 183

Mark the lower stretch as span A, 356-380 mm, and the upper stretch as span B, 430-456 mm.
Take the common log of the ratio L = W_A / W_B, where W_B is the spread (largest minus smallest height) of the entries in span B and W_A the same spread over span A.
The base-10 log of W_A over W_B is -0.39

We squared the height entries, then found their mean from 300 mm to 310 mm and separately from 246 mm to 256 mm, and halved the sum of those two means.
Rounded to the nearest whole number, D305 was 7865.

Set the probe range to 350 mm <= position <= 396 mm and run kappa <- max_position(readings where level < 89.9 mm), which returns 363.0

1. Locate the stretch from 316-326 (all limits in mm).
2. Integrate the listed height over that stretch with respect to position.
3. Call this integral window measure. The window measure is 892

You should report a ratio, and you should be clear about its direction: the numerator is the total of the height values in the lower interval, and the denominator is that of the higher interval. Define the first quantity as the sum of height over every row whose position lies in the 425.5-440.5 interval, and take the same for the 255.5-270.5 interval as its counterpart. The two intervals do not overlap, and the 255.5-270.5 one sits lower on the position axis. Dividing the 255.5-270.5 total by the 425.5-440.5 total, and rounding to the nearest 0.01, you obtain 0.99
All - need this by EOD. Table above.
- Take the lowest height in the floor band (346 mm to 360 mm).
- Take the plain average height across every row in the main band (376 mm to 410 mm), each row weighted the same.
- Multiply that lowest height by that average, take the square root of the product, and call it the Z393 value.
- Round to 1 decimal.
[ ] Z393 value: 89.9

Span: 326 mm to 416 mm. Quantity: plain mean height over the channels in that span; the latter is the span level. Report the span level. 90.1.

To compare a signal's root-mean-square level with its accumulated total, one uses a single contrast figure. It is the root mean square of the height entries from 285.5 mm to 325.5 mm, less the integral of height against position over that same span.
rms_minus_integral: -3525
